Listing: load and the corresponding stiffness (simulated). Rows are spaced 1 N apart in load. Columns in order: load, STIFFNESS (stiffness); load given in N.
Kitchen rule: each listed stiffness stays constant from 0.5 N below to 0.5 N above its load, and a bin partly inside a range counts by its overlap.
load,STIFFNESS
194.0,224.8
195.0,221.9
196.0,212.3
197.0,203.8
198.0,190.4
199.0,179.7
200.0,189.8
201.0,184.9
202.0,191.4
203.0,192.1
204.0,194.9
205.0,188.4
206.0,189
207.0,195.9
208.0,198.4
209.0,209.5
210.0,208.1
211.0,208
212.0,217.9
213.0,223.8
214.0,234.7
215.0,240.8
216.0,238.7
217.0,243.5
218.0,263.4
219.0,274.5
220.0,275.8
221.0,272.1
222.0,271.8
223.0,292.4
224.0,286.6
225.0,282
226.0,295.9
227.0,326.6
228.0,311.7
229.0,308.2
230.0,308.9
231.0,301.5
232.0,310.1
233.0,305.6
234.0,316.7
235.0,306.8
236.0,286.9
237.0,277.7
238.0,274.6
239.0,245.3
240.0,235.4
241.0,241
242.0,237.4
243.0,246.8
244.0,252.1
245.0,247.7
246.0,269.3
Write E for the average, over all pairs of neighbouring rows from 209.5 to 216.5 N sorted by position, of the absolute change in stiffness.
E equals 6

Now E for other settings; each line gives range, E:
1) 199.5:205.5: 4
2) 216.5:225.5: 8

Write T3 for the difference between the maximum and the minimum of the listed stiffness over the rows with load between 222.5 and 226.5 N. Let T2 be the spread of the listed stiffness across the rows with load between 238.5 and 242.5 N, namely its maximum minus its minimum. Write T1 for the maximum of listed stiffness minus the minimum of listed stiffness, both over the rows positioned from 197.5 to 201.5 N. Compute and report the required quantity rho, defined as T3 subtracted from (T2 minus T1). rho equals -15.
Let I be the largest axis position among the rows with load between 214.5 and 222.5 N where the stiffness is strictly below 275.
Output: 222.0 N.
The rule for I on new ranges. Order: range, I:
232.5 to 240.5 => 240.0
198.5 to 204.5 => 204.0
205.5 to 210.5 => 210.0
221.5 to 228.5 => 222.0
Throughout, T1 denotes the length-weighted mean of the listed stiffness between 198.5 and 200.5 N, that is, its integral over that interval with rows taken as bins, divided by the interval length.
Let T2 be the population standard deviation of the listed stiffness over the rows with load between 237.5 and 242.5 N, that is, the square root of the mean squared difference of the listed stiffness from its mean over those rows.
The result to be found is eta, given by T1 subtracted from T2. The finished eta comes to -170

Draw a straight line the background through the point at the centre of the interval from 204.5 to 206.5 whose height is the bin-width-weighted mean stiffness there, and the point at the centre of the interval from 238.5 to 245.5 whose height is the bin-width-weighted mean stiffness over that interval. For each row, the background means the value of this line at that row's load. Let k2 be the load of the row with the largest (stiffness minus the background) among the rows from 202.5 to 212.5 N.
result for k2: 212.0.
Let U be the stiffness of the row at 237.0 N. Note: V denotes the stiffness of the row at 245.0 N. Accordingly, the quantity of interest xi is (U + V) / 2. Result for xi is 263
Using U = 277.7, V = 247.7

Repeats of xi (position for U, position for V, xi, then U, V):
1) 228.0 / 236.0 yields 299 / 311.7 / 286.9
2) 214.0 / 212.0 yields 226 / 234.7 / 217.9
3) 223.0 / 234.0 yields 305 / 292.4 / 316.7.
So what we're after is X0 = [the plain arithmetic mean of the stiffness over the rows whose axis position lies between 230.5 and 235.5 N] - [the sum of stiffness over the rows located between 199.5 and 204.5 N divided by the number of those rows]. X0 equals 118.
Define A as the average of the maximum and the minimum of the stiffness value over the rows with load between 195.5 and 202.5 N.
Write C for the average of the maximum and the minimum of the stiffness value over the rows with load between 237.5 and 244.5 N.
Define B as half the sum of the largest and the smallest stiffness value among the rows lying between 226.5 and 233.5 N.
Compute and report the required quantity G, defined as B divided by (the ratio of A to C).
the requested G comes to 409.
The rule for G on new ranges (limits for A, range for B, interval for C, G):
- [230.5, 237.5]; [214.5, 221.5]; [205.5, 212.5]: 176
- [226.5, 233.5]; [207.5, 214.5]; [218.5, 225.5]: 195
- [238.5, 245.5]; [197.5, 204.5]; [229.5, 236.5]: 232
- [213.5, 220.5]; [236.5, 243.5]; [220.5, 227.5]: 301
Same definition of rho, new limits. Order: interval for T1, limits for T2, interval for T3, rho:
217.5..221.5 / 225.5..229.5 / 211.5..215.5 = -5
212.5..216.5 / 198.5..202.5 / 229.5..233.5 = -14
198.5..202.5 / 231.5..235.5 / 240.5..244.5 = -15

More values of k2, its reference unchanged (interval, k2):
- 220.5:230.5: 227.0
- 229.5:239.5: 234.0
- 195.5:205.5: 196.0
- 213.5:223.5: 223.0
